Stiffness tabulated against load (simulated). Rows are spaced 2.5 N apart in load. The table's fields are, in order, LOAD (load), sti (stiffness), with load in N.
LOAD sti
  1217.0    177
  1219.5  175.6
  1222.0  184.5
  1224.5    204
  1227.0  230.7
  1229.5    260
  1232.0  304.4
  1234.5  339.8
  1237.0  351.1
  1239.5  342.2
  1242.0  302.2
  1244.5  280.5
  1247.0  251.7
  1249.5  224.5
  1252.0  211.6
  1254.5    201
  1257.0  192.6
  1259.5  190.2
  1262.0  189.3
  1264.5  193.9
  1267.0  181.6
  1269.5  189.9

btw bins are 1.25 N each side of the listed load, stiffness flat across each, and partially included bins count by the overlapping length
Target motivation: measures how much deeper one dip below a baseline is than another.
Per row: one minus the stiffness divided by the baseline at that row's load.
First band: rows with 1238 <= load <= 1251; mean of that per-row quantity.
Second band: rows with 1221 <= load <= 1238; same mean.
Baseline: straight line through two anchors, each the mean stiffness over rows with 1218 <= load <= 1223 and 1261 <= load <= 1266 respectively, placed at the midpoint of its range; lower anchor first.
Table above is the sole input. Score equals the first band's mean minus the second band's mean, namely 0.0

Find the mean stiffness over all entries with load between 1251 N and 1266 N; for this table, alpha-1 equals 196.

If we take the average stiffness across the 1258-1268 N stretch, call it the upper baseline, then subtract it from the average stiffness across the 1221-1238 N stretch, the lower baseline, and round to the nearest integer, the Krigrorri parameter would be 79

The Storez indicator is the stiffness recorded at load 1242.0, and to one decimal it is 302.2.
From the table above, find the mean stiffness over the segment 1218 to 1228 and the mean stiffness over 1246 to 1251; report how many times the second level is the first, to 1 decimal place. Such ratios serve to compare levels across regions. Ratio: 1.2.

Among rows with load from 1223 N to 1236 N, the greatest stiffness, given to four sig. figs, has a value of 339.8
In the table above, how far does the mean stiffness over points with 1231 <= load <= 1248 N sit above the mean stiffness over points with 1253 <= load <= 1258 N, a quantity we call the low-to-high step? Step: 113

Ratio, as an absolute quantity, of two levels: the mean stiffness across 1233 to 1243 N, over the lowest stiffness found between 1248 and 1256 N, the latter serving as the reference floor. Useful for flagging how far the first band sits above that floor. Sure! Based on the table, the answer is 1.66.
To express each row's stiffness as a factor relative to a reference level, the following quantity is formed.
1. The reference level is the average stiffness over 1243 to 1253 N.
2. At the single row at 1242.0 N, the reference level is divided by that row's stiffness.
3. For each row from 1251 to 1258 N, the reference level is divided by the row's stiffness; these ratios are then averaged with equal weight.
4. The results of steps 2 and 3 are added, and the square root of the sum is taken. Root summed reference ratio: 1.42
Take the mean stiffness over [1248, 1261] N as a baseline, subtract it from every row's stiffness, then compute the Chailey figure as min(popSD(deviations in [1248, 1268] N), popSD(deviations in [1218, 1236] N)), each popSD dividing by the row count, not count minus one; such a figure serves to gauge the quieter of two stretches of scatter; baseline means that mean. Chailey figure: 13.0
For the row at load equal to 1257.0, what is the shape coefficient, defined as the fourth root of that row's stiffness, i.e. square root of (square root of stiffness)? 3.73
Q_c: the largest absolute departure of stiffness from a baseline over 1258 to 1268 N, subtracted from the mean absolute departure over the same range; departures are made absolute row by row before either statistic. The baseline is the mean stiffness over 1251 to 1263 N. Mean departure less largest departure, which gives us -7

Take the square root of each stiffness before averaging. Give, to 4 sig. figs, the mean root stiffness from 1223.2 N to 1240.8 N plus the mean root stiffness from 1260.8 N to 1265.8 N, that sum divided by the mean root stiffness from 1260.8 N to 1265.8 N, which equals 2.225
